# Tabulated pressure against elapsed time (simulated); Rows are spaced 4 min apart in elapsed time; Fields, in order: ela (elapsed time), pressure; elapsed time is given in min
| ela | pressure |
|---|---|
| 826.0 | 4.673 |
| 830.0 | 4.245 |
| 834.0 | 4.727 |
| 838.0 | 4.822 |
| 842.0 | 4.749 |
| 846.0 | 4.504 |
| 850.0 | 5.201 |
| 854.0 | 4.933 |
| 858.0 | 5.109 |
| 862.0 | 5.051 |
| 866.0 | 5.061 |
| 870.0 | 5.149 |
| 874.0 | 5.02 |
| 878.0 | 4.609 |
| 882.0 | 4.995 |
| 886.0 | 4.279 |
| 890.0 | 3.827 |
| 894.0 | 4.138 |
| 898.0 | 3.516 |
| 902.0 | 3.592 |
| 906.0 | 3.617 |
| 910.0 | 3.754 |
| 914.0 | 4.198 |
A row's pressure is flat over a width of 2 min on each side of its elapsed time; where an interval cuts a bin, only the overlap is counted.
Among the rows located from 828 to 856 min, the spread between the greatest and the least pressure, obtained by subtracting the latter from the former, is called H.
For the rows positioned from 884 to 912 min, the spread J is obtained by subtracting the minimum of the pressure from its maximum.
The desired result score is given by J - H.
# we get -0.2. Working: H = 0.96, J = 0.76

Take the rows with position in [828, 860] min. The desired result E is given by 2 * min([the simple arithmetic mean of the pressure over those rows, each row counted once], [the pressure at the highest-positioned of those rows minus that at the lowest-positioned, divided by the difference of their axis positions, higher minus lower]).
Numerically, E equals 0.062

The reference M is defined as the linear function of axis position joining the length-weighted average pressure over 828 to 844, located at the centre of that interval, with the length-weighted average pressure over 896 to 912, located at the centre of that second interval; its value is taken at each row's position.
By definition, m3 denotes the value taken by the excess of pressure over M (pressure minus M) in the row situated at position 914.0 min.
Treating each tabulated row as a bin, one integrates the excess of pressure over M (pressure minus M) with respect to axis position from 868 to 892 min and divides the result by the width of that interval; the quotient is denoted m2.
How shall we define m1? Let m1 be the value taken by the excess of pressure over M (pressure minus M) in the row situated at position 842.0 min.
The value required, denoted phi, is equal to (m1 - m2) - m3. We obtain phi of -1.2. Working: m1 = 0.20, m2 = 0.7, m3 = 0.7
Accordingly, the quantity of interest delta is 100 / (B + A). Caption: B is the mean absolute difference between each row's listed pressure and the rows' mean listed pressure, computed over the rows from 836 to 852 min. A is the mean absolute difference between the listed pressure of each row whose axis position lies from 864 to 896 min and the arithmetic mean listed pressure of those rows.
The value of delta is 163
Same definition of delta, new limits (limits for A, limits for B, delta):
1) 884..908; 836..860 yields 223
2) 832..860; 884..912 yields 242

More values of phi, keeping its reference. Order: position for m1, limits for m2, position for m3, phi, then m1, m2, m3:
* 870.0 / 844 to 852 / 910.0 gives 0.4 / 1.02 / 0.4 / 0.2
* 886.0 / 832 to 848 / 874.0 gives -0.7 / 0.39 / 0.1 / 1.0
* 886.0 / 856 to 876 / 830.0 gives 0.0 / 0.39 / 0.9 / -0.5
